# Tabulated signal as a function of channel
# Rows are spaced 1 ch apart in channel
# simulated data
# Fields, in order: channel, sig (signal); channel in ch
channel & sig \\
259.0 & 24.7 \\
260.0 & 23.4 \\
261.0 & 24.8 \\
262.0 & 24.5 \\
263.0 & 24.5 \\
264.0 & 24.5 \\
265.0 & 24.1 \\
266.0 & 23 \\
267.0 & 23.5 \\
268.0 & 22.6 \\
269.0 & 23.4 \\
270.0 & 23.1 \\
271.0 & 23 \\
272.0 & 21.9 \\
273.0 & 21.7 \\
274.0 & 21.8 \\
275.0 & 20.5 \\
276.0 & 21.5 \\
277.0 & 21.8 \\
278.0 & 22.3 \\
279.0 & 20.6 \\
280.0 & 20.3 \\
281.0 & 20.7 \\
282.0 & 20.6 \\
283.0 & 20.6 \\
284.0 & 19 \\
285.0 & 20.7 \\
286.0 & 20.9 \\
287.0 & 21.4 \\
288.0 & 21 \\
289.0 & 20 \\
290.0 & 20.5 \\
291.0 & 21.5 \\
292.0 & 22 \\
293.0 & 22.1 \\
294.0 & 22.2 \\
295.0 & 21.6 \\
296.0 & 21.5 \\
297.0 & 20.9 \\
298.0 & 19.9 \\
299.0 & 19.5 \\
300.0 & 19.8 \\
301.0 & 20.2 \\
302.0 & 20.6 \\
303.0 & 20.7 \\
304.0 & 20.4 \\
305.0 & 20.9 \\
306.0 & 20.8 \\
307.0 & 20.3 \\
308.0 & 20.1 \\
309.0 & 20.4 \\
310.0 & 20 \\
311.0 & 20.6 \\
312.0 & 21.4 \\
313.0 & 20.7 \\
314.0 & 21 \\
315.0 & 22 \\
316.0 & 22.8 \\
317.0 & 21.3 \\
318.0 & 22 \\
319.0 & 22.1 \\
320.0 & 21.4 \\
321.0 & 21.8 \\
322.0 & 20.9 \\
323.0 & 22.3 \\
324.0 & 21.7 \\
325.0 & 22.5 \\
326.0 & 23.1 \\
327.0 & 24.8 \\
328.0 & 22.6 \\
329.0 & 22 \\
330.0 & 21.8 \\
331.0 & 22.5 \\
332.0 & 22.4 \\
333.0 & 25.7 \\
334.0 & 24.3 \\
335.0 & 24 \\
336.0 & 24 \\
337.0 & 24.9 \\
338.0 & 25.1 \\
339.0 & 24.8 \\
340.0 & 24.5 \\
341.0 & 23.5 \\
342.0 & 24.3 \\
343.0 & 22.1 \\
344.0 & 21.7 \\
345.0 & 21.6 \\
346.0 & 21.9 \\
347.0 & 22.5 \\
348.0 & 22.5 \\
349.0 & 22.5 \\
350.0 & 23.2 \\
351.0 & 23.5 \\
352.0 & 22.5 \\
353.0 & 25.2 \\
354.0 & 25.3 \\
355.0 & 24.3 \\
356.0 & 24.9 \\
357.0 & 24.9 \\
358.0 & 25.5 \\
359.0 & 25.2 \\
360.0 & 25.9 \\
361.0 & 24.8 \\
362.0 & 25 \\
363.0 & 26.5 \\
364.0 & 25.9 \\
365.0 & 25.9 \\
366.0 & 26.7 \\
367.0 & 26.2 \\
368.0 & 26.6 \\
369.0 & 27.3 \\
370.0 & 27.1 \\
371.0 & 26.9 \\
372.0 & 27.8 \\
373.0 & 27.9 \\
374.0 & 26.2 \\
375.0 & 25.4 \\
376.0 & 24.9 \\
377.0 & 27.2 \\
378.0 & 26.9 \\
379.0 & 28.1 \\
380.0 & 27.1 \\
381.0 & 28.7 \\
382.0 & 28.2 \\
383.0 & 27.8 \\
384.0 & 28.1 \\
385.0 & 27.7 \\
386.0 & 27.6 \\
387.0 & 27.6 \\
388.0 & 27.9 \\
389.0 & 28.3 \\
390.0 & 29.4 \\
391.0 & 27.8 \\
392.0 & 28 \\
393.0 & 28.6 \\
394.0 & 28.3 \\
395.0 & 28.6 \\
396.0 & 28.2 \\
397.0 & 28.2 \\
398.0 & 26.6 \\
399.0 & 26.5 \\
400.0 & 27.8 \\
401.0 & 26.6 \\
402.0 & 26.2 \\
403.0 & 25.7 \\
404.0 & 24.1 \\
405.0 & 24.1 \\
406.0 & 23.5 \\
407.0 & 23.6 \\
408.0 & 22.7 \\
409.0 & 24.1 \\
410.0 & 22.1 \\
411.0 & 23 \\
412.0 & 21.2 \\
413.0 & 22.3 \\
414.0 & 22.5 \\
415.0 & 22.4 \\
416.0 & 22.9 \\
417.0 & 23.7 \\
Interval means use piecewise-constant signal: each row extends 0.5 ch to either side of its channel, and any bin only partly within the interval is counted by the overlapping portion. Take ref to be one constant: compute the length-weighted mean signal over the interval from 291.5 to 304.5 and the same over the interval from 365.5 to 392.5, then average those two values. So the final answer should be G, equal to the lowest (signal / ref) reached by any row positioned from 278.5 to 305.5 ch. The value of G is 0.79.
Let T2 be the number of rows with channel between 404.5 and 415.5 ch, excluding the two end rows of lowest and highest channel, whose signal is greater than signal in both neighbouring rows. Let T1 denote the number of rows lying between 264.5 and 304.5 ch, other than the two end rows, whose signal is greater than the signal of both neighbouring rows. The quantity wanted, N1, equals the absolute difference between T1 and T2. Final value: 4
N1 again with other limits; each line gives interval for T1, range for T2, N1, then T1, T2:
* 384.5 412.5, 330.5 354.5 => 3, 7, 4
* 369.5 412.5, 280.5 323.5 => 3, 12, 9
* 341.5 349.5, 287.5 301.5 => 1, 0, 1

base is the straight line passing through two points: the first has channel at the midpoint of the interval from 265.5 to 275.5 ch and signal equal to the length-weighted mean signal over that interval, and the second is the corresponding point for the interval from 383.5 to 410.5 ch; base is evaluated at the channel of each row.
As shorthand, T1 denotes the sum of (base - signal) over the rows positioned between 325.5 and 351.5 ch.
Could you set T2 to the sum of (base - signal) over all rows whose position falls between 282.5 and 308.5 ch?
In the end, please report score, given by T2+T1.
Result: 102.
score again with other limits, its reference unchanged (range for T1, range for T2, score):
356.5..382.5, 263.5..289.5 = 3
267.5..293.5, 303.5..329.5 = 100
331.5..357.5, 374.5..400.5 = -6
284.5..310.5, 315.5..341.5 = 101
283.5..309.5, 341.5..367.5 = 92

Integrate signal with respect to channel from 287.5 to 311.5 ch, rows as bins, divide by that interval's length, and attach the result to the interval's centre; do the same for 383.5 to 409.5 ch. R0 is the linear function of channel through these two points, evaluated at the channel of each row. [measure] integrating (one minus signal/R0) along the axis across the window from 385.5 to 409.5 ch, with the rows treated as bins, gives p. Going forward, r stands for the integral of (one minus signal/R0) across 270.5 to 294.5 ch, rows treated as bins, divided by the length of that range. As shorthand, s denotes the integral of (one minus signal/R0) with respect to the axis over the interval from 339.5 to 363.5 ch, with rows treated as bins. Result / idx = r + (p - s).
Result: -0.03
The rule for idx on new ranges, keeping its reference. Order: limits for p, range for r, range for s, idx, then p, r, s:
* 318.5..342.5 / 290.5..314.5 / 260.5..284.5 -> 3.54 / -0.6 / 0.005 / -4.10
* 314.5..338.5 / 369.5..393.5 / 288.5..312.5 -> -0.55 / -0.4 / -0.067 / 0.04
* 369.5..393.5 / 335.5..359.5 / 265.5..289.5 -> 1.09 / -1.6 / -0.002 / -2.69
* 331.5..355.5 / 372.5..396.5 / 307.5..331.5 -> -0.47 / -0.1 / -0.064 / 0.26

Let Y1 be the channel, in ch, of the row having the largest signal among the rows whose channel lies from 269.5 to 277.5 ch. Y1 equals 270.0 ch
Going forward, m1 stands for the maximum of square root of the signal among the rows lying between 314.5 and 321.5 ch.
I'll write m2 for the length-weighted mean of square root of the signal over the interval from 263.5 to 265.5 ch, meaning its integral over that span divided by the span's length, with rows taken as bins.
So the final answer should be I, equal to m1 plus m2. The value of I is 9.70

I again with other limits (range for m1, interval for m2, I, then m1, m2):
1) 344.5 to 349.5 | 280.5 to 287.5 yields 9.28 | 4.74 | 4.53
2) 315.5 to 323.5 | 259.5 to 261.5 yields 9.68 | 4.77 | 4.91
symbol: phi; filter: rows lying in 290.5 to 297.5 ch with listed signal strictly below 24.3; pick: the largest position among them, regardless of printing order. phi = 297.0 ch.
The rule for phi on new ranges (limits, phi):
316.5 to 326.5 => 326.0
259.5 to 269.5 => 269.0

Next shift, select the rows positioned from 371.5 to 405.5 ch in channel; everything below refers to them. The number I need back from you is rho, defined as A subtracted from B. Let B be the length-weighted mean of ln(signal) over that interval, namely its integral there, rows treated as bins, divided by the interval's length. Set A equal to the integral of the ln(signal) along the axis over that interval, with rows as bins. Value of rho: -109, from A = 112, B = 3.31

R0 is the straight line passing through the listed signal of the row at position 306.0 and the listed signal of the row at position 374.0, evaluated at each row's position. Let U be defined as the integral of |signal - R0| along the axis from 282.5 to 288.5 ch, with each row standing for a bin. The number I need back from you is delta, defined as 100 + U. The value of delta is 109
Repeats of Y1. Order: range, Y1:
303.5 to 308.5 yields 305.0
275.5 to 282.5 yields 278.0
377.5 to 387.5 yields 381.0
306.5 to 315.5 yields 315.0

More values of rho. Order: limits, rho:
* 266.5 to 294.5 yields -83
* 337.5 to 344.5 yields -19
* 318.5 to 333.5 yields -44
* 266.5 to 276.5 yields -28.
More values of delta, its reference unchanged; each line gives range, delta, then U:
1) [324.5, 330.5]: 105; 4.8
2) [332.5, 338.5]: 109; 9.1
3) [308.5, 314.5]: 104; 3.6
